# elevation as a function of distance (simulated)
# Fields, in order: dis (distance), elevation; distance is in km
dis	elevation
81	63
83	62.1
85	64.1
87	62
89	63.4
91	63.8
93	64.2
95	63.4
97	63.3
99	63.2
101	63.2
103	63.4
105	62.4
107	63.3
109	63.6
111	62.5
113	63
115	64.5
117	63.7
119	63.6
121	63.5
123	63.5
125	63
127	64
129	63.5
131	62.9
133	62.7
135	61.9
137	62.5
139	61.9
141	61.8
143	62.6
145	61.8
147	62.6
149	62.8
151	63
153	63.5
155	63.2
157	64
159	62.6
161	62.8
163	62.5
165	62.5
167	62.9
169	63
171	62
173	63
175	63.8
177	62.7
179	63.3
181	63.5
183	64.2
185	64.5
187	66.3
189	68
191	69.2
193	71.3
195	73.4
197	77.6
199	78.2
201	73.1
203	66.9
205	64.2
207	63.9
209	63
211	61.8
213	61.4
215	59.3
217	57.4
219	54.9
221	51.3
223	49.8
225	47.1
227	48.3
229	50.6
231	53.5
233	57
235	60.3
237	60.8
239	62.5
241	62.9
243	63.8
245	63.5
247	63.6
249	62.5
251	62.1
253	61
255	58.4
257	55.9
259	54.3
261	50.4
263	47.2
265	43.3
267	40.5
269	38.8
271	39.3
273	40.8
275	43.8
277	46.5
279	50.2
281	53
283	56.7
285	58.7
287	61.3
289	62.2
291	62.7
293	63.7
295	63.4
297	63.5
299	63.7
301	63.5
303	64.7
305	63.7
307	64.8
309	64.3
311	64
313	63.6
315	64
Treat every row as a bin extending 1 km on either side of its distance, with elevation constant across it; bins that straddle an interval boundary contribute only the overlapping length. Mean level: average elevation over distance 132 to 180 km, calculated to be 62.7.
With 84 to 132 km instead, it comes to 63.4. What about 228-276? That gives 54.0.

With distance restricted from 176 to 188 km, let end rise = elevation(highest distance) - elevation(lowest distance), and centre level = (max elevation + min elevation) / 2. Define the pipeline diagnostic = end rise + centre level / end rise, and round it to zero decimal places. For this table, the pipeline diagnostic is 22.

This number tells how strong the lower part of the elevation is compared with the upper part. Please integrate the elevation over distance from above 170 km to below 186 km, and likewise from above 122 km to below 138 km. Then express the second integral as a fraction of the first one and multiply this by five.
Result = 5.0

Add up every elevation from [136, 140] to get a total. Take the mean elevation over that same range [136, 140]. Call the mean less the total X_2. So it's -62.2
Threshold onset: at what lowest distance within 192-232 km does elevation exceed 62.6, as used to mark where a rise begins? 193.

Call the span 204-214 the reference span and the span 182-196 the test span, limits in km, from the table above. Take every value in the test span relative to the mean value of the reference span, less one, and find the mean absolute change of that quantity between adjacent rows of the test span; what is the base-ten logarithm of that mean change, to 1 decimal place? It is -1.6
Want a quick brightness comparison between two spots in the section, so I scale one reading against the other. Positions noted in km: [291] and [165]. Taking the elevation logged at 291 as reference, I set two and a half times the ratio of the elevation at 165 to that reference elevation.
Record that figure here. 2.49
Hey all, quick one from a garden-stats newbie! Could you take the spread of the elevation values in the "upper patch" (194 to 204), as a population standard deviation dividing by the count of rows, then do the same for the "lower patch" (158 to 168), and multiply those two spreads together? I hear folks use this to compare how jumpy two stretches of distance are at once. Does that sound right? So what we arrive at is 0.66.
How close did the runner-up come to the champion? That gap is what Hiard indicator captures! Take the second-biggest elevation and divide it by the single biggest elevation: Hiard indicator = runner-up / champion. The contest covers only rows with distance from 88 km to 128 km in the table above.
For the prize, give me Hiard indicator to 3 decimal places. 0.995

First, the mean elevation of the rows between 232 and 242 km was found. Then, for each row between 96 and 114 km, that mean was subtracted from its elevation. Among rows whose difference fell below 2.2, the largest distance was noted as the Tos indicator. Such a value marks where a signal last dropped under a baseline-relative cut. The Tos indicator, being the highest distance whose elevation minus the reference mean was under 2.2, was 111 km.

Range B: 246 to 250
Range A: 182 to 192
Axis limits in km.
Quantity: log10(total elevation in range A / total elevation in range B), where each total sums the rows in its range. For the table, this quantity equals 0.42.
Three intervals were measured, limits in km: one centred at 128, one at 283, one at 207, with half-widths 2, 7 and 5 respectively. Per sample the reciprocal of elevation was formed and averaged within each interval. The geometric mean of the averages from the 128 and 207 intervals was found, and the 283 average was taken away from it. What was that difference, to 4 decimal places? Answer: -0.0025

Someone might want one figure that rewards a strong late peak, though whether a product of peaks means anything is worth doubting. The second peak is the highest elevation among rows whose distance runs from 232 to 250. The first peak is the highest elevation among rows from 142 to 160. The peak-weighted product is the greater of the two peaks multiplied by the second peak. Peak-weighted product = 4083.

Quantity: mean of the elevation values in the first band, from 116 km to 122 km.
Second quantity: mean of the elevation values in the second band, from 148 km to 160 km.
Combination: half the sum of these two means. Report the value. 63.4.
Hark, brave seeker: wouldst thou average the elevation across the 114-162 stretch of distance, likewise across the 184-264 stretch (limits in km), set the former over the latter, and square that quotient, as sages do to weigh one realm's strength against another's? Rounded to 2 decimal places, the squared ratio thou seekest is 1.07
